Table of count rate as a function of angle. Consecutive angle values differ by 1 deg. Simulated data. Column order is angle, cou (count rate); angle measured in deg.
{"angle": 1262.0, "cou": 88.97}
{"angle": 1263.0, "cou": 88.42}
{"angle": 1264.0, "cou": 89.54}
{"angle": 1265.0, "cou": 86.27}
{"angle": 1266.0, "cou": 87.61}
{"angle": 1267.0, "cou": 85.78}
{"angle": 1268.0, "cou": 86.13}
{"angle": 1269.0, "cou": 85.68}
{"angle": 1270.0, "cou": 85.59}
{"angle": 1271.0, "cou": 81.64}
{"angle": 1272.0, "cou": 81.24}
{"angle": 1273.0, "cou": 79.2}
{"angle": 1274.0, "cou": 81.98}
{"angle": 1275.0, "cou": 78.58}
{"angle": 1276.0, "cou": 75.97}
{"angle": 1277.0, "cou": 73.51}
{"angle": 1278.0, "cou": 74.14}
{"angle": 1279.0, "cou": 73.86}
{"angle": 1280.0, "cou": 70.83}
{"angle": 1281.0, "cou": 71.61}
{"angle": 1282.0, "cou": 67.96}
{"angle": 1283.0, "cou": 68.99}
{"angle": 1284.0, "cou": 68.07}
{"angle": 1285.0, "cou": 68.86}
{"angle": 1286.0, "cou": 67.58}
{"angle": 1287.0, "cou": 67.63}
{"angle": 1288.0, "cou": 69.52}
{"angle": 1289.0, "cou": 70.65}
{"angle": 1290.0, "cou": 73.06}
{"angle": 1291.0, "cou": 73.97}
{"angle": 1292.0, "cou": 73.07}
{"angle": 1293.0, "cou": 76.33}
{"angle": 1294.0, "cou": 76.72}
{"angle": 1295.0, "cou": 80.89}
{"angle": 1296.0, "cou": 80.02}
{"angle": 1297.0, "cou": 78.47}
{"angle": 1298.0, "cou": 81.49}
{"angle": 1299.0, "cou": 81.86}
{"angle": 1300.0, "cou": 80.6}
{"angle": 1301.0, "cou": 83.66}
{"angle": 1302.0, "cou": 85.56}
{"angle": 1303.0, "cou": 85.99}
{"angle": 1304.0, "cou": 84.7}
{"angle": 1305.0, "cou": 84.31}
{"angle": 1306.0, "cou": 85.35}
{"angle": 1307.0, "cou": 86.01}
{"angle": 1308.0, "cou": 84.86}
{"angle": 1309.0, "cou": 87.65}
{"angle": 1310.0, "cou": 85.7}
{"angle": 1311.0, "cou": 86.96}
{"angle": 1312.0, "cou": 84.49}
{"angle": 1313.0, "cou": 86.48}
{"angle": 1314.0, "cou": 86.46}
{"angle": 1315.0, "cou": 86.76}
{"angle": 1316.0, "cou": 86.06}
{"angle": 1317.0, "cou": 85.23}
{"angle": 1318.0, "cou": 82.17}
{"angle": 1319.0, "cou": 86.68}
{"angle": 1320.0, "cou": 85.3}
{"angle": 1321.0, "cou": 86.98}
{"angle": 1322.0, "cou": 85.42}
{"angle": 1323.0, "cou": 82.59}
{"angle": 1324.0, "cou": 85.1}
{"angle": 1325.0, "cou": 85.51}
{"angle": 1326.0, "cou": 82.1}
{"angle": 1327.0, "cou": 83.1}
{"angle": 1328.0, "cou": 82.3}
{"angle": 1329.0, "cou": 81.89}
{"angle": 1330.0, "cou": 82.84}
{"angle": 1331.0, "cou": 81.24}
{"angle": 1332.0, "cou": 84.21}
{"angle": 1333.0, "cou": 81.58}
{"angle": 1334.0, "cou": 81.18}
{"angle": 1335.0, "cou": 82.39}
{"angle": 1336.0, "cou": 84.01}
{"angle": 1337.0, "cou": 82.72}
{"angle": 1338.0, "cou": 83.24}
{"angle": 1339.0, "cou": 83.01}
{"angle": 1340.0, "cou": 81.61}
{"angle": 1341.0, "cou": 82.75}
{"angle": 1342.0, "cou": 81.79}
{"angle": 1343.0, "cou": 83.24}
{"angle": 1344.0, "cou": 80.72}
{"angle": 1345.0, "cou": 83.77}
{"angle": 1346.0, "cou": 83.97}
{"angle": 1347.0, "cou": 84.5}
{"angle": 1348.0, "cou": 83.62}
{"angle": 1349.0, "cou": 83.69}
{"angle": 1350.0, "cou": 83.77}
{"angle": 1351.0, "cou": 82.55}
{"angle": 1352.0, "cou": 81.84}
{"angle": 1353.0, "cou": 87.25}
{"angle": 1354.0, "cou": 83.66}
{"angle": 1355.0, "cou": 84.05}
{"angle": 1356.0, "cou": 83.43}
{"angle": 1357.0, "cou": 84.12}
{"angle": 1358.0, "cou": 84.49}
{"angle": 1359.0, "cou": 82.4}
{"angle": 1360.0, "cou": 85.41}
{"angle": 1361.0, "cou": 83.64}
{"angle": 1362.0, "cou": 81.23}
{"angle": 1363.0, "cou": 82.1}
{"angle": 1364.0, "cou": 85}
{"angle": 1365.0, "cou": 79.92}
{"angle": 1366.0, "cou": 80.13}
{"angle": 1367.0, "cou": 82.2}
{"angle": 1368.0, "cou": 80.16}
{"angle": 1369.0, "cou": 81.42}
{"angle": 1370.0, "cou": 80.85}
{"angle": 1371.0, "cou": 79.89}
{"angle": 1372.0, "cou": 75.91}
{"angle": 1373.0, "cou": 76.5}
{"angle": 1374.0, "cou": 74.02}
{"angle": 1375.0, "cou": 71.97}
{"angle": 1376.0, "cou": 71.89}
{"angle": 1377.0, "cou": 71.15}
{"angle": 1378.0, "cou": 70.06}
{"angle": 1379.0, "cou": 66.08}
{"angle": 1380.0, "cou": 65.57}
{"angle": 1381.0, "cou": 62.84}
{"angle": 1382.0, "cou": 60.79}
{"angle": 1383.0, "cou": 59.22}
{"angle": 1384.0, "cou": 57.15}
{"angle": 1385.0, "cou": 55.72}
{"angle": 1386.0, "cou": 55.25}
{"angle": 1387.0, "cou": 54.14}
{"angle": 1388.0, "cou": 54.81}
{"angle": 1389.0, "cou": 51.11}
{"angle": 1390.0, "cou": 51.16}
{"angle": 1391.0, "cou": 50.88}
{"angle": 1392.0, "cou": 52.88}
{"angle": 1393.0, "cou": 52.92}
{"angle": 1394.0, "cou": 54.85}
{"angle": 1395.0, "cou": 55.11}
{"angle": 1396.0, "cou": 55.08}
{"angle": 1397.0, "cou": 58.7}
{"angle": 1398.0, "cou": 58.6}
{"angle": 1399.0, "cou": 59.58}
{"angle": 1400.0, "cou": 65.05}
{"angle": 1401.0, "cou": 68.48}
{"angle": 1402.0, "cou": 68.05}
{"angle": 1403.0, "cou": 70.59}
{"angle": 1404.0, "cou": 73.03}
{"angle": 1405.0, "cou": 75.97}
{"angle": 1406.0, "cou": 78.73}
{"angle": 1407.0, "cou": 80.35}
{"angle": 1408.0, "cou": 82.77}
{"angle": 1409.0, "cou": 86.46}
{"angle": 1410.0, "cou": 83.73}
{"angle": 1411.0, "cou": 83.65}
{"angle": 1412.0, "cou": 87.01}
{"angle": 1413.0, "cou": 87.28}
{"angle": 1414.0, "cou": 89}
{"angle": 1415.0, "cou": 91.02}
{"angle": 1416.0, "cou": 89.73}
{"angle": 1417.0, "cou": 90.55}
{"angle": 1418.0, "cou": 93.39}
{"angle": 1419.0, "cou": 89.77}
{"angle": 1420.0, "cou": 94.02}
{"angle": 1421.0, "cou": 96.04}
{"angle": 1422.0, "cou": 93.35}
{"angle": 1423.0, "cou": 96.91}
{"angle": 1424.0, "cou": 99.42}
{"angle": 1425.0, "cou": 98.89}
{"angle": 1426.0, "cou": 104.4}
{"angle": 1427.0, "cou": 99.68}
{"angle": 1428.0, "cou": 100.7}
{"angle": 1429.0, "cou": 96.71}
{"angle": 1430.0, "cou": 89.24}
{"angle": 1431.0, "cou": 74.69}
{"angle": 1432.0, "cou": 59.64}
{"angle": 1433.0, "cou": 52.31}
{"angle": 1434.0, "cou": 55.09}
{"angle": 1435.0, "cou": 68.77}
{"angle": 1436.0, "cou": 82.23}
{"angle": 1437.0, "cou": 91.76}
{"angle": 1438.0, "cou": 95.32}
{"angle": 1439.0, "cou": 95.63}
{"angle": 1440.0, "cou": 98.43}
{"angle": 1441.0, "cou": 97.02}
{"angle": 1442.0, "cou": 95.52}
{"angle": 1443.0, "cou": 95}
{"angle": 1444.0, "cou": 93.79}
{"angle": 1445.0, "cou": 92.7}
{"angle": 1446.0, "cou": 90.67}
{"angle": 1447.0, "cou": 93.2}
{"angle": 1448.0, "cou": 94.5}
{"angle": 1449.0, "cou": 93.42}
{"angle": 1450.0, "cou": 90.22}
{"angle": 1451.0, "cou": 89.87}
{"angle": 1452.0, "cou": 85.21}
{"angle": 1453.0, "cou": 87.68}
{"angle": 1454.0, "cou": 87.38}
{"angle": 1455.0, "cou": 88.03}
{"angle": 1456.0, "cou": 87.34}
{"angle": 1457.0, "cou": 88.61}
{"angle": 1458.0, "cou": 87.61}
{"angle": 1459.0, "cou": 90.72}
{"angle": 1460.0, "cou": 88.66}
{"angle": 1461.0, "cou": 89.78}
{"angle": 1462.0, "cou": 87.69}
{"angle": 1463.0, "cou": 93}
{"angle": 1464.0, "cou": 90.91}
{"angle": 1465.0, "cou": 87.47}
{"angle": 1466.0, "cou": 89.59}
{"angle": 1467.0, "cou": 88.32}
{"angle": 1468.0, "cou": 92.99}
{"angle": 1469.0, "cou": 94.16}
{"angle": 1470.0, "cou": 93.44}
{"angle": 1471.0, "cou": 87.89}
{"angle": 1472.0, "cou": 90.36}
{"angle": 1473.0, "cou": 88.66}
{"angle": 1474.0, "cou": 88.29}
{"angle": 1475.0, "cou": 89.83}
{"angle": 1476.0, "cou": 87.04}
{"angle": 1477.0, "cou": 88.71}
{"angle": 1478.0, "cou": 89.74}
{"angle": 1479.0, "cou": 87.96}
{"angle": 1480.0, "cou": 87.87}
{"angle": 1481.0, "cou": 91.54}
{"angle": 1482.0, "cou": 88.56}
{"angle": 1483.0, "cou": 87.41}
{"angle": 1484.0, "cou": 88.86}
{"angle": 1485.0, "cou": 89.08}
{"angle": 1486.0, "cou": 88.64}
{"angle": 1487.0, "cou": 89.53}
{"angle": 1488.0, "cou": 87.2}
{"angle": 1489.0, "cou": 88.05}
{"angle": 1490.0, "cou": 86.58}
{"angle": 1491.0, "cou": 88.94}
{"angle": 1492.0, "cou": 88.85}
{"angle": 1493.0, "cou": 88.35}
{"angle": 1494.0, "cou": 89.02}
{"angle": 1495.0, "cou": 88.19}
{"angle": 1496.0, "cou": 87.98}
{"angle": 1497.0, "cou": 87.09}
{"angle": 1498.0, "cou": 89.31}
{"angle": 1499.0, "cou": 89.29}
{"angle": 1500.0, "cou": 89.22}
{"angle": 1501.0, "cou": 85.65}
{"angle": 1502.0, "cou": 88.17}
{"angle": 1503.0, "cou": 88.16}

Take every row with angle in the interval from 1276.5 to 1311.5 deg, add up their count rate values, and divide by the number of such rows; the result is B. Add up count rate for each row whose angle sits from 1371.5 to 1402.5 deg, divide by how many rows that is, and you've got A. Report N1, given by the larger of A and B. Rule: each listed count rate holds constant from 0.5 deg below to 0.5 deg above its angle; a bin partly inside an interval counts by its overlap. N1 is 77.4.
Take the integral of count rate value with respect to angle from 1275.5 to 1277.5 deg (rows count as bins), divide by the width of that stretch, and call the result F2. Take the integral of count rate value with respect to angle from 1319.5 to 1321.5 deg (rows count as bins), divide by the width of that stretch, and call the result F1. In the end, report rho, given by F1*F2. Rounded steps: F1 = 86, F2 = 75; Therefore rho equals 6438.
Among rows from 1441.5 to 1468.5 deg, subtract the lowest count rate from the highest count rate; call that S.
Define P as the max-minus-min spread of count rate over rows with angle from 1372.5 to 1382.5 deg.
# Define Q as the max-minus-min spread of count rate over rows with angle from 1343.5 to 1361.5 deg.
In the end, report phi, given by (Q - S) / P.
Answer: -0.2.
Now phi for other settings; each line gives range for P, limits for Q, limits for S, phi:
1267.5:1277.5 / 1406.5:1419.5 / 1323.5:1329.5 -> 0.7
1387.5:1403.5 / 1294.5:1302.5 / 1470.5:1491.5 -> 0.1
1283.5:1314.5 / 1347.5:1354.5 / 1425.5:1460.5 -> -2.3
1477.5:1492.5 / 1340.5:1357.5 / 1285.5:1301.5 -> -1.9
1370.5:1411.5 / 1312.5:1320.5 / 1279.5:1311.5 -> -0.4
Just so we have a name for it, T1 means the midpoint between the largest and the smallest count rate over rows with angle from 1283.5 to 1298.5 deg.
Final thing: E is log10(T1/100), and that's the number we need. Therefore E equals -0.13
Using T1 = 75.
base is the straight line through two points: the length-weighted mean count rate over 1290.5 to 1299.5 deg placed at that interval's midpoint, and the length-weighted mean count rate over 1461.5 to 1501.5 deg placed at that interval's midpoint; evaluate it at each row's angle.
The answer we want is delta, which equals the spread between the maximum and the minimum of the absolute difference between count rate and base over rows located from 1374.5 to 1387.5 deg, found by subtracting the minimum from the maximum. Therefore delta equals 19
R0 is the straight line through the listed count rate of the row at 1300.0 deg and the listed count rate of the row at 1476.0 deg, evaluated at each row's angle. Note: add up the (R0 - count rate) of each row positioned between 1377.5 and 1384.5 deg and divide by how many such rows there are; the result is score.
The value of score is 20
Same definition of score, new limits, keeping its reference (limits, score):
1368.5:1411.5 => 17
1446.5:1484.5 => -3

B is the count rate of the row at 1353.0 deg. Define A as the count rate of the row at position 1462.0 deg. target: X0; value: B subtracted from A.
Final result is 0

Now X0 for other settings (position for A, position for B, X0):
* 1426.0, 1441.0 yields 7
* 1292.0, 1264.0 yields -16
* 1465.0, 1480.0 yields 0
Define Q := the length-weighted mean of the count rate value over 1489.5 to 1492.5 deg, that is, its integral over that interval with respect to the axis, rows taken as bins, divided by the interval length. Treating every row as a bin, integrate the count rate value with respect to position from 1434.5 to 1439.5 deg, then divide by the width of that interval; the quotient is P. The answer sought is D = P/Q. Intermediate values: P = 87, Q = 88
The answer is 0.98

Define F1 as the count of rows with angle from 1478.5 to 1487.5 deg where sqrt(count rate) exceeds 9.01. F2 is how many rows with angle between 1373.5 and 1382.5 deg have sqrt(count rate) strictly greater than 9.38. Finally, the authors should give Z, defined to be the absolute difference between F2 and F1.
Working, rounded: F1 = 9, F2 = 0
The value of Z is 9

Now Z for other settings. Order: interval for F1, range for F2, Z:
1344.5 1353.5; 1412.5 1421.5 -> 1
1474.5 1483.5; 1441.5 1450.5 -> 0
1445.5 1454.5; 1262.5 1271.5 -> 7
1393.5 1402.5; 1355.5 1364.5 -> 0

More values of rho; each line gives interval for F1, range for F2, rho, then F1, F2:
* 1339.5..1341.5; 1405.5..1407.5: 6537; 82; 80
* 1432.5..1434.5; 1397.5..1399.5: 3173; 54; 59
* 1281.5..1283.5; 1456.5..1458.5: 6033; 68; 88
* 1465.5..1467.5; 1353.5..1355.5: 7459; 89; 84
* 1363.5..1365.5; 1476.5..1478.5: 7357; 82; 89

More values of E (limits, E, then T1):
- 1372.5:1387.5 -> -0.18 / 65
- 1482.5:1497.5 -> -0.06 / 88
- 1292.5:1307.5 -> -0.09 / 81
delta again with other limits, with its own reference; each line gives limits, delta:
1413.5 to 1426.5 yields 15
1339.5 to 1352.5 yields 3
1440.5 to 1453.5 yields 10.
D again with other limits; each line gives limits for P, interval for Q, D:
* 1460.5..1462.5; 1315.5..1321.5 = 1.04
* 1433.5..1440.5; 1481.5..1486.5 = 0.95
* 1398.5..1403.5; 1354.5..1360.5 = 0.79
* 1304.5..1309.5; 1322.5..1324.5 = 1.02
